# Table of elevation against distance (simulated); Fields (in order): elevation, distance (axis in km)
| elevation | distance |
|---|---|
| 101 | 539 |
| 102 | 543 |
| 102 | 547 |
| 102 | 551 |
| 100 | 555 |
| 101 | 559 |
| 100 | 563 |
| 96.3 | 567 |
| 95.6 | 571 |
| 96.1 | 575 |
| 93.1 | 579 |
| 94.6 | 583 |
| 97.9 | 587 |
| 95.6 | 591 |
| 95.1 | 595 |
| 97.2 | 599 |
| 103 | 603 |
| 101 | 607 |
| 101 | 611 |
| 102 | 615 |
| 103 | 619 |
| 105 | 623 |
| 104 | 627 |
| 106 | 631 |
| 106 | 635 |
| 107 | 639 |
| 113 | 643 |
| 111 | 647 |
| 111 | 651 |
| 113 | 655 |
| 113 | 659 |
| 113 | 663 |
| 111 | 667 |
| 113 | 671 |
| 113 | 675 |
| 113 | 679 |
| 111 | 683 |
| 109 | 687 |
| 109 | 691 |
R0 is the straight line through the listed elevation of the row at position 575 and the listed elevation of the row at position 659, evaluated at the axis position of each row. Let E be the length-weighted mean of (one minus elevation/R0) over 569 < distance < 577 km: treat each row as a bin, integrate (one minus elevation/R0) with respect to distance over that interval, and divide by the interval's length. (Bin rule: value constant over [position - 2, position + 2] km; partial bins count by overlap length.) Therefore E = 0.00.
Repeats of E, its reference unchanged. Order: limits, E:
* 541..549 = -0.13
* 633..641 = 0.02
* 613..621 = 0.02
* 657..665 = 0.00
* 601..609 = 0.00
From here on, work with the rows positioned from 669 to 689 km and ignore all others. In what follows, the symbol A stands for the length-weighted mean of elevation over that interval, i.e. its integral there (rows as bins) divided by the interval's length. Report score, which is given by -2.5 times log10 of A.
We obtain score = -5.12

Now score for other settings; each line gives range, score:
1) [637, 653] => -5.11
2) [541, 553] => -5.02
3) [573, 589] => -4.95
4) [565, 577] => -4.96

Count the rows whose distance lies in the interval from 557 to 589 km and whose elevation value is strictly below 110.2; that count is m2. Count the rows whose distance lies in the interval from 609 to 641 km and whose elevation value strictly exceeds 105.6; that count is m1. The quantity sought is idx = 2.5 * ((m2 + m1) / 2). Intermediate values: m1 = 3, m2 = 8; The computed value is 14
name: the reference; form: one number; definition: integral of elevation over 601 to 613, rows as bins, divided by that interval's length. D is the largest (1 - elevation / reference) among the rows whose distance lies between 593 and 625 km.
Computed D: 0.06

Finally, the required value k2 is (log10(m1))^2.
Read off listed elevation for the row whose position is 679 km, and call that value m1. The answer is 4.22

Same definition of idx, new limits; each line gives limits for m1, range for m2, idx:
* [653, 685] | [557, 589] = 20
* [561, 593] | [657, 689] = 1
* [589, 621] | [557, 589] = 10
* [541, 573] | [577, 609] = 10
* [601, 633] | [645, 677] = 1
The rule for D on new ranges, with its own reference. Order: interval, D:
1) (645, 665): -0.09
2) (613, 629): 0.00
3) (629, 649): -0.04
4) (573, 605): 0.08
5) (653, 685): -0.09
